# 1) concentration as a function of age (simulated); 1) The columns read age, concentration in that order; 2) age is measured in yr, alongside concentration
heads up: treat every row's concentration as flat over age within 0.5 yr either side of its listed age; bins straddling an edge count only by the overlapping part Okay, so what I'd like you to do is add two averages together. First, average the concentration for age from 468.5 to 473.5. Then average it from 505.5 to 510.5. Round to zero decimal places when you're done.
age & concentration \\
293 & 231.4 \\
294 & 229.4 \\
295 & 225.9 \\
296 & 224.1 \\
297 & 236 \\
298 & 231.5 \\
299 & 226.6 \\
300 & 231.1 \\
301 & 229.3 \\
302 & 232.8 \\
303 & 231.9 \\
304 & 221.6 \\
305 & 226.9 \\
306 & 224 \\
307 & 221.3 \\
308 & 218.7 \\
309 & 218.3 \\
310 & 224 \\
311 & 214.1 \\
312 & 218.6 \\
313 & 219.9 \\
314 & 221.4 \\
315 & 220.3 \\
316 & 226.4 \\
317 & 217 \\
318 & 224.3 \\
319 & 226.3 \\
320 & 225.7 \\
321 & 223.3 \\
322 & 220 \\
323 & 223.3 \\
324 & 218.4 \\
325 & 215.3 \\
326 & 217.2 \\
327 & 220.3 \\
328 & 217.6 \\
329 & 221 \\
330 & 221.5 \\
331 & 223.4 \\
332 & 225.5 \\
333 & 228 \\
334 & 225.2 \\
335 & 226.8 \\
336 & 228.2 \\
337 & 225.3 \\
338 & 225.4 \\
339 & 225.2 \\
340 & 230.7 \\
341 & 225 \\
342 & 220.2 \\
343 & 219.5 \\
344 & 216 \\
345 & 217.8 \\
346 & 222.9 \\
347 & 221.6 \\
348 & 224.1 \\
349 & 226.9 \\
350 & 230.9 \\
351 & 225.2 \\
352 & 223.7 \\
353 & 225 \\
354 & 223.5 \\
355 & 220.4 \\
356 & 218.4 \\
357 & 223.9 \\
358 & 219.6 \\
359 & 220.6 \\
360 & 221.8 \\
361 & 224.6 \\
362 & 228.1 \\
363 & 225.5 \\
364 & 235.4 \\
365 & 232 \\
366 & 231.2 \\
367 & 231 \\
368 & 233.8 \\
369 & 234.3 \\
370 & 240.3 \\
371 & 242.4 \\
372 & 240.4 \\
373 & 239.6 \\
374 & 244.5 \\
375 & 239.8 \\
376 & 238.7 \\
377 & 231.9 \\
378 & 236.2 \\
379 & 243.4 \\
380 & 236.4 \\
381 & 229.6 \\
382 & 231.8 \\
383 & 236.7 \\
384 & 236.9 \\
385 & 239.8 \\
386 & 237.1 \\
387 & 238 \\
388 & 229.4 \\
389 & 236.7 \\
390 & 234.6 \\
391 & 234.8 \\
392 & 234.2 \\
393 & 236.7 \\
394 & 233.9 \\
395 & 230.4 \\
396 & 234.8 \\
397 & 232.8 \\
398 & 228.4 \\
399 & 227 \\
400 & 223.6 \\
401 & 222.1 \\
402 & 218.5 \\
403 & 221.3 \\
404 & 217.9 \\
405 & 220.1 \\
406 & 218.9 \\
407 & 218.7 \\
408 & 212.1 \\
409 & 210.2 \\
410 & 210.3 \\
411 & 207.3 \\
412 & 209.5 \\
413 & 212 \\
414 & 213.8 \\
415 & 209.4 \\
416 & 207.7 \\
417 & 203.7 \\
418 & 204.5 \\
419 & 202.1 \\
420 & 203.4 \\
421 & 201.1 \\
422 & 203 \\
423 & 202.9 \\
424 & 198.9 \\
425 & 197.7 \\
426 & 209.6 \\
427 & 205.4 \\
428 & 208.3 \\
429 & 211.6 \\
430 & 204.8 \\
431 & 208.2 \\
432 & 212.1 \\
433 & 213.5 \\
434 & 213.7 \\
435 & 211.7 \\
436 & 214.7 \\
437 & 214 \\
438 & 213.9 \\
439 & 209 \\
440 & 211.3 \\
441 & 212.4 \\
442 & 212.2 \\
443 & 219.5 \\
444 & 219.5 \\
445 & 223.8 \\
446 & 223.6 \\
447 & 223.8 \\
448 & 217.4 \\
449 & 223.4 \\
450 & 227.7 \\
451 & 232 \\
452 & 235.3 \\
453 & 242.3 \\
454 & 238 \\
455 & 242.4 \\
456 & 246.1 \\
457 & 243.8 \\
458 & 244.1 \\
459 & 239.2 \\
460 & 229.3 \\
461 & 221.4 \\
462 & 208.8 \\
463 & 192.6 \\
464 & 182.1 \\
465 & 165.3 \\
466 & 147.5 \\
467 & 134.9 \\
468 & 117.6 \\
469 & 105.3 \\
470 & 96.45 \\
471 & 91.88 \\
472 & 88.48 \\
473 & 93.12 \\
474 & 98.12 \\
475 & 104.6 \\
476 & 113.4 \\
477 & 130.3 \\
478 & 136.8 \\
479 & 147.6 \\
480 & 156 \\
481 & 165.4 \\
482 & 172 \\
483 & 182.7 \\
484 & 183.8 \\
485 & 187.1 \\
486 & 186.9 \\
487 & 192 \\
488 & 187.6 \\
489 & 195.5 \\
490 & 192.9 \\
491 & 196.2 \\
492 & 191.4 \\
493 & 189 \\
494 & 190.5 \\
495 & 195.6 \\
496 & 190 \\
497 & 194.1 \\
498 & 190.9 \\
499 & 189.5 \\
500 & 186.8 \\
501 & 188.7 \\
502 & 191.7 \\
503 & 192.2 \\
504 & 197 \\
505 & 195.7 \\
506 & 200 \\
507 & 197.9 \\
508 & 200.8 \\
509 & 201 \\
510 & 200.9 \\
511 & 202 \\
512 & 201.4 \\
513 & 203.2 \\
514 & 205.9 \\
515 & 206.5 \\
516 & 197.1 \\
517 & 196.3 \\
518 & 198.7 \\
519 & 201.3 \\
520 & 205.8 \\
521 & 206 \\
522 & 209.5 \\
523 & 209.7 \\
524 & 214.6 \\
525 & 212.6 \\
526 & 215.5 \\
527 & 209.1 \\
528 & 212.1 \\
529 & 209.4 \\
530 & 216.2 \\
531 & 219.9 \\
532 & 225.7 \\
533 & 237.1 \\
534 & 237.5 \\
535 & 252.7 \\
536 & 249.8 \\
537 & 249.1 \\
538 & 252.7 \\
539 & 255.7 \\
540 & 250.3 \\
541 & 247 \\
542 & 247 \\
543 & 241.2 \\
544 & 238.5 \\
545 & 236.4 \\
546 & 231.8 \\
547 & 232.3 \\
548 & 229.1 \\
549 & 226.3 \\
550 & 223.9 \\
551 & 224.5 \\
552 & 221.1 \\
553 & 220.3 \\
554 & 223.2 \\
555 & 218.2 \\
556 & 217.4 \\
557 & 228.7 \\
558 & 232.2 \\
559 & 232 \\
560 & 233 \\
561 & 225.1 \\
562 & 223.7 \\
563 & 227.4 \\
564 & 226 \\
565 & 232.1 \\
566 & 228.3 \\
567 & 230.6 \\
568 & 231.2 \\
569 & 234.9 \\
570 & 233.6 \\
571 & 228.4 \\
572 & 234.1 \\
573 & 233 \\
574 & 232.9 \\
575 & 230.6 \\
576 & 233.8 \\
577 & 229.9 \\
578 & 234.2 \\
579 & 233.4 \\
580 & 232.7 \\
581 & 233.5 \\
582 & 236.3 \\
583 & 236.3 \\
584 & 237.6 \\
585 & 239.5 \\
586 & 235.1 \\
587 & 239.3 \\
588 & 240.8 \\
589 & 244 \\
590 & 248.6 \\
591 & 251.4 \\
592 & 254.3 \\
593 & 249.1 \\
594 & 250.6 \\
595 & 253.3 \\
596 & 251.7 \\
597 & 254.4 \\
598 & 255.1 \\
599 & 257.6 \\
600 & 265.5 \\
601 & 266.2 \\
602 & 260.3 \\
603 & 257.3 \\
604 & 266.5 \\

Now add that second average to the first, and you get 295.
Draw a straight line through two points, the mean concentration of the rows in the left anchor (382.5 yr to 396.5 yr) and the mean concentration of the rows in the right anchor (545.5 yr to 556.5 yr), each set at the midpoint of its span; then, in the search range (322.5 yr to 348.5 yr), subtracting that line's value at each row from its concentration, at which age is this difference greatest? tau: 340 yr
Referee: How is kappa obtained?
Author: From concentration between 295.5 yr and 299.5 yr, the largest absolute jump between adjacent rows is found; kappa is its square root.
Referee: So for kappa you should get 3.4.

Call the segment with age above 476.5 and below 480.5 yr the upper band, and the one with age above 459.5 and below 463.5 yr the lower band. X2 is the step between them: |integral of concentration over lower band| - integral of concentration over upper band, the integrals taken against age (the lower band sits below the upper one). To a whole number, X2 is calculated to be 281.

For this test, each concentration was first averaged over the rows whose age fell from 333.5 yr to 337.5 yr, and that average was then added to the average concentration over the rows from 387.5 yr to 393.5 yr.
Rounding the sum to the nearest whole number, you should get 461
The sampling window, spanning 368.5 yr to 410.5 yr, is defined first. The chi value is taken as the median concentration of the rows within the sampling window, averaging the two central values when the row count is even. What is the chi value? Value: 234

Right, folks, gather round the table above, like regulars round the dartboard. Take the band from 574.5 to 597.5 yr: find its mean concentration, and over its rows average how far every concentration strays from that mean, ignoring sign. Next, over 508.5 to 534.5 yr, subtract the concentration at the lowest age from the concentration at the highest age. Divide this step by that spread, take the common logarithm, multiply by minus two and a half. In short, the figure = -2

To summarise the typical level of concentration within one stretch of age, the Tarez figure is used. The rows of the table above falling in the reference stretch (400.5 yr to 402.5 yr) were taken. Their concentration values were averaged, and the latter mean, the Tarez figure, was 220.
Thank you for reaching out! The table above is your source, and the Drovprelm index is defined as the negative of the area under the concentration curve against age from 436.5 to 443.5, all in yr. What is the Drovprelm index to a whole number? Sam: -1492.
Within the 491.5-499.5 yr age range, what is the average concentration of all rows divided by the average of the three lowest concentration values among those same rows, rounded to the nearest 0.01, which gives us 1.01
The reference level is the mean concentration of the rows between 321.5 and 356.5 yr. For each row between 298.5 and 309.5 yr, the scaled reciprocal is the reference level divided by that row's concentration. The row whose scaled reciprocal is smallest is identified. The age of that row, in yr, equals 302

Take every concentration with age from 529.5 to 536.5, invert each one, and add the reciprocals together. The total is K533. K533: 0.0300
